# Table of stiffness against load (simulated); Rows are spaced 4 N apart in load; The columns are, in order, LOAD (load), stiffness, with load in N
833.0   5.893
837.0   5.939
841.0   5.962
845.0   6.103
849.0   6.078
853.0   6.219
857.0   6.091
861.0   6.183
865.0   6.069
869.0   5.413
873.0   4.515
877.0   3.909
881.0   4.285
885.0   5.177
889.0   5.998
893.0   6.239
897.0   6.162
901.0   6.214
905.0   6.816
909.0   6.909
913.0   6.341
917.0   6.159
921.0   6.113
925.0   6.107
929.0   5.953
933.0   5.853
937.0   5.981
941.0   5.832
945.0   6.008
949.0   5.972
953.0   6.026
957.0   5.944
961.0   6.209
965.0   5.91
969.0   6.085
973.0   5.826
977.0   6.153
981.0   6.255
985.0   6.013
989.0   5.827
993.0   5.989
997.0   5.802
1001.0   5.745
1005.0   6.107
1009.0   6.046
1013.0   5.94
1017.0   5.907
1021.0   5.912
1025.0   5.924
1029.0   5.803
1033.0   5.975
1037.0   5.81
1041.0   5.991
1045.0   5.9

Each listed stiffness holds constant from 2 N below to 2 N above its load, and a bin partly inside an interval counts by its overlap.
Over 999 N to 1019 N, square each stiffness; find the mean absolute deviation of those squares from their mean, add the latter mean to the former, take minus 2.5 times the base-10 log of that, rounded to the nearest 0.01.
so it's -3.91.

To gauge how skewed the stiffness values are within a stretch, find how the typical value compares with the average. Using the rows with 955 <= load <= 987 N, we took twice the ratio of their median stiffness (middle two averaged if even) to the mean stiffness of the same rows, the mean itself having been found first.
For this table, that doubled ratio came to 2.00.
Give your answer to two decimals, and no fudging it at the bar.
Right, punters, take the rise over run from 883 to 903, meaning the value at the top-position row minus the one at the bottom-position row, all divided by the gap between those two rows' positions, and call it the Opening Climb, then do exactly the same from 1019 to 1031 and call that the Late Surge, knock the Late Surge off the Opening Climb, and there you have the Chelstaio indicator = 0.08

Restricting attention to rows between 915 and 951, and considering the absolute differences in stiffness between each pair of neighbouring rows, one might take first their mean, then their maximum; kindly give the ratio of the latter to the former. 1.8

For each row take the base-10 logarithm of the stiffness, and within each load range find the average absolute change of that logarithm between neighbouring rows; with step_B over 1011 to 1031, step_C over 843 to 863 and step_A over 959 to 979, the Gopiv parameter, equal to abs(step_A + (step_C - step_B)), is 0.023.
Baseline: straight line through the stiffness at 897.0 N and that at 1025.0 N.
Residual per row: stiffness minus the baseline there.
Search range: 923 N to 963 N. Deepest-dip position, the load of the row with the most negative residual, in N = 941.0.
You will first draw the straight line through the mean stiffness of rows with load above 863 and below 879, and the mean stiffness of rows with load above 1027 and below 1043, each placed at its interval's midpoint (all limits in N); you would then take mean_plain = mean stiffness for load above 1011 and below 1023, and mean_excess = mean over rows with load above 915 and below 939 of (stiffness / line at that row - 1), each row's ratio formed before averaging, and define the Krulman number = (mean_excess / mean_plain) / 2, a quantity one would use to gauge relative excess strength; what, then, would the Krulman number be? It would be 0.012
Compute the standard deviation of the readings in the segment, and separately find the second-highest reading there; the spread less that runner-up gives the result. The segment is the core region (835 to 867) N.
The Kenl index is -6.09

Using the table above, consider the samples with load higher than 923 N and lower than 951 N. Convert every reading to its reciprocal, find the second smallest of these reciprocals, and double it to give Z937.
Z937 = 0.333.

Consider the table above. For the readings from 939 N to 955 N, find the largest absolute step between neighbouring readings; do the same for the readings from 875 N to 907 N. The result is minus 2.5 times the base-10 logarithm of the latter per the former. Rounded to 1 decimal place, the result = -1.8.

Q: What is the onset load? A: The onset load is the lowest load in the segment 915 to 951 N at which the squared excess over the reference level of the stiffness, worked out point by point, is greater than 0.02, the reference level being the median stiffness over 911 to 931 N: 929.0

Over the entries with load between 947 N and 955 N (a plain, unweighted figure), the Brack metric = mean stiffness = 6.00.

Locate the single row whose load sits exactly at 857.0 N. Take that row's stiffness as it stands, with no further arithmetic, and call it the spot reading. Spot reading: 6.091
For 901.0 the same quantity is 6.214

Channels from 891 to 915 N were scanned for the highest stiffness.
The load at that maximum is 909.0 N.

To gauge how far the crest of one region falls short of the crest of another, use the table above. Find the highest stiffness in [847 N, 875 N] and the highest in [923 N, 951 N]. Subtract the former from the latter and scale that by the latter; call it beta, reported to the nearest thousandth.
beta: -0.018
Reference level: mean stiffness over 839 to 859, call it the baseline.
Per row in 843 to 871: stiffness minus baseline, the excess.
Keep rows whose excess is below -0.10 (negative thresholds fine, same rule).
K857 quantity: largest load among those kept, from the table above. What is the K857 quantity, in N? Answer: 869.0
